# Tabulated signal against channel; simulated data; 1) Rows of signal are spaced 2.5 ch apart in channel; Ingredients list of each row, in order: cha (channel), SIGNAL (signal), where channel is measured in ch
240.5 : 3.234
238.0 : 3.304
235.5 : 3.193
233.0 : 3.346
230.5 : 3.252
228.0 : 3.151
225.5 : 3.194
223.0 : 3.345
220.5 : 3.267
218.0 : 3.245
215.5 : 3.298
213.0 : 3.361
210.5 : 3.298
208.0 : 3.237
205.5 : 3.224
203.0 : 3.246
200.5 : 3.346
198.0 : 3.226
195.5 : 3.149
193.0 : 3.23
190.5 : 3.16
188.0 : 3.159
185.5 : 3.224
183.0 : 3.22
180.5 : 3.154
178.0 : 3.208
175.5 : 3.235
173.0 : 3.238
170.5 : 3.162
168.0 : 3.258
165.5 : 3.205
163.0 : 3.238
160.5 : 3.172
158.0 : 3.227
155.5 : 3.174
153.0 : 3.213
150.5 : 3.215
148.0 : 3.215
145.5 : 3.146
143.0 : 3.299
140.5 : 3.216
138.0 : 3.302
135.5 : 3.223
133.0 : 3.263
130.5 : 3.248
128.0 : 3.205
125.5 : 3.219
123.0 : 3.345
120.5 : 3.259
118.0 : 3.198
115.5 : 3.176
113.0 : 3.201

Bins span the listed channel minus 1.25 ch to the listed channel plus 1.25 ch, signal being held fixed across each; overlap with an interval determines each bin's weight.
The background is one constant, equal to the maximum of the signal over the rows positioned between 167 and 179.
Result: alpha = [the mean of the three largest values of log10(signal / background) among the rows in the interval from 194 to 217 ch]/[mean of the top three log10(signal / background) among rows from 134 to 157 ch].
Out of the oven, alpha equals 4.6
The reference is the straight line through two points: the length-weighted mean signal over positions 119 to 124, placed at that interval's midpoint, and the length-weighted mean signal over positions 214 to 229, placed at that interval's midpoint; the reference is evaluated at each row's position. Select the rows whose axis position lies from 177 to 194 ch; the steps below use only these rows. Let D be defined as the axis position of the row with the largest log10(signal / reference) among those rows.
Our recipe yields 193.0 ch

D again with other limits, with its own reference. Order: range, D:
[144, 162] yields 158.0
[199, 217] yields 213.0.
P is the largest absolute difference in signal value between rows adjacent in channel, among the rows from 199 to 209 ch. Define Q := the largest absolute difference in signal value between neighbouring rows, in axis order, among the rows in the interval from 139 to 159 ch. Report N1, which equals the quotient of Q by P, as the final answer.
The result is 1.53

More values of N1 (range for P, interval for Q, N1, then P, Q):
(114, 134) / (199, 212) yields 0.79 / 0.126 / 0.10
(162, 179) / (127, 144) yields 0.90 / 0.096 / 0.09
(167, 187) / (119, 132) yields 1.31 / 0.096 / 0.13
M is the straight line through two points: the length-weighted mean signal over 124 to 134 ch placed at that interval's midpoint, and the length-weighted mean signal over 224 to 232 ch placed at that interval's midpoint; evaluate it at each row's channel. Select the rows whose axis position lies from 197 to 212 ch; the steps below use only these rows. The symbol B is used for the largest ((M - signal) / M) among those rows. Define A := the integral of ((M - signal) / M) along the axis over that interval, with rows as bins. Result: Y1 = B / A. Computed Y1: 0.01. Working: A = -0.24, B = -0.003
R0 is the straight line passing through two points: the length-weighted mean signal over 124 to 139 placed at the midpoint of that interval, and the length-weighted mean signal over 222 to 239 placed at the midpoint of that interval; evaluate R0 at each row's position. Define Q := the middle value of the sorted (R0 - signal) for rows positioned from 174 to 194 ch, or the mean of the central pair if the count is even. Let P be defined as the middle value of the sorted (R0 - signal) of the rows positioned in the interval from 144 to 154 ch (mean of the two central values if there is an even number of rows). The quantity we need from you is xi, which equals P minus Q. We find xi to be -0.003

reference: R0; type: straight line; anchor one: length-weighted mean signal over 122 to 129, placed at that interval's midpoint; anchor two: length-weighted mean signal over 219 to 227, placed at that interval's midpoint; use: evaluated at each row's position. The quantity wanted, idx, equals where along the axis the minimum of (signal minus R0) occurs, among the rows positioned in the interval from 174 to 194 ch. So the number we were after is 180.5 ch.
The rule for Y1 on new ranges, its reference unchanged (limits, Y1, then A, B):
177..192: 0.14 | 0.15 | 0.021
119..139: -0.07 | -0.13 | 0.010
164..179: 0.72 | 0.03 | 0.019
